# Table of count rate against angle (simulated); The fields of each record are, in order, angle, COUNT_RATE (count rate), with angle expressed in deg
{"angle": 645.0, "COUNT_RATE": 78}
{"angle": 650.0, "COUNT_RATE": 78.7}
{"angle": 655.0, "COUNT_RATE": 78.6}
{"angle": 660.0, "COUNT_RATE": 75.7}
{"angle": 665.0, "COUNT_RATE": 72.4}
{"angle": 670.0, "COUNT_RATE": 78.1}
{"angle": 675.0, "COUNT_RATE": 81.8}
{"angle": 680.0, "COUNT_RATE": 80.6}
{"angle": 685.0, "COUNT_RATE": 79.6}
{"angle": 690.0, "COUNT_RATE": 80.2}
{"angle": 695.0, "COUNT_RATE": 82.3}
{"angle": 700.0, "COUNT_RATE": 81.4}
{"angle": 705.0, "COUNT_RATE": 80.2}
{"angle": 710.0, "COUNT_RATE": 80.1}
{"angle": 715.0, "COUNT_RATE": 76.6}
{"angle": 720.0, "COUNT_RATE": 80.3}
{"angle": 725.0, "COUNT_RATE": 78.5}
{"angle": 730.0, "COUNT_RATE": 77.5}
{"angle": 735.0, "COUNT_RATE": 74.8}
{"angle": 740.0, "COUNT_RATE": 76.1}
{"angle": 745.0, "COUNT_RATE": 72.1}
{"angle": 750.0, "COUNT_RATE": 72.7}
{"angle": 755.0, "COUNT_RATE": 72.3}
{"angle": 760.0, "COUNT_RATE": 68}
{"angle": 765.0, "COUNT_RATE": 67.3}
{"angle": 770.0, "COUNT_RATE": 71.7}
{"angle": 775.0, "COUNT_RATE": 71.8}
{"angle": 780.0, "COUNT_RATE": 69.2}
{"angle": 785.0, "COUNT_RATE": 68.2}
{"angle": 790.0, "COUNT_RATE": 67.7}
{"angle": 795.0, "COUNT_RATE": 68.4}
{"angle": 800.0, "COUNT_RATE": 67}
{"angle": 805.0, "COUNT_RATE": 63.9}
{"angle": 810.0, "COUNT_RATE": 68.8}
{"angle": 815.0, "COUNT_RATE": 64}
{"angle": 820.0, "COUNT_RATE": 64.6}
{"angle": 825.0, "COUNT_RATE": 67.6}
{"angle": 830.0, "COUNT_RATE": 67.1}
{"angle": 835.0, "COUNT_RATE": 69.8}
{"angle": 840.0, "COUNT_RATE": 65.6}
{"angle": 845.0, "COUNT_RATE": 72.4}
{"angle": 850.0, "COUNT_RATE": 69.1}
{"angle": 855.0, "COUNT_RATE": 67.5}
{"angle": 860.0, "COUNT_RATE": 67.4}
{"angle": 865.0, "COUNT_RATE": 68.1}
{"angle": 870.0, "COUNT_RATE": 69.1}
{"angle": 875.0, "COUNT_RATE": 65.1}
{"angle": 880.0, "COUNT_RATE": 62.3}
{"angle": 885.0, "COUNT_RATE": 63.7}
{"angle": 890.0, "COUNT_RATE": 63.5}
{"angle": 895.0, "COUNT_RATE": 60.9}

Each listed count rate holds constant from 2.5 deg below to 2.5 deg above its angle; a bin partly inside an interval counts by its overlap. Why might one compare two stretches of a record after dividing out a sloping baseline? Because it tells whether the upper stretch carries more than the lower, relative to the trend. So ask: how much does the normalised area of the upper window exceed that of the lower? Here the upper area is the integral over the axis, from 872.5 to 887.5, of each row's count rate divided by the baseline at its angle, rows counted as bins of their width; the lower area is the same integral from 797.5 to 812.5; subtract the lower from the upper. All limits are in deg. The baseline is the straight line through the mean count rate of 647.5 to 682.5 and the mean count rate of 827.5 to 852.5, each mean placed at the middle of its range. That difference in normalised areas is 0.19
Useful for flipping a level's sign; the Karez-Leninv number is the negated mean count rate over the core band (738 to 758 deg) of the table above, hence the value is -73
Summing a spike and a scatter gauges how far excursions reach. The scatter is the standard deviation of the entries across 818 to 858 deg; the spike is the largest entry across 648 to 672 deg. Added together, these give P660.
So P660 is 81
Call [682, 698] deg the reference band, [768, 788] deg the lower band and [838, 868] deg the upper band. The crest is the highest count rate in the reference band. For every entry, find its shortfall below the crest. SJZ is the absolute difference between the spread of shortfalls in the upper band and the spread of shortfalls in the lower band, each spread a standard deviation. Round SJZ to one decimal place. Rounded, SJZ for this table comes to 0.5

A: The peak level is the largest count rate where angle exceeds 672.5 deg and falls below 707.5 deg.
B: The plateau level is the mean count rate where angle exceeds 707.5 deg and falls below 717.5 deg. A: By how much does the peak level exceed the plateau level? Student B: 4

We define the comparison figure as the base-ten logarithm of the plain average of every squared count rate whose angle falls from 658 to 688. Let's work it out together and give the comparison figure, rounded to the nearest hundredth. 3.79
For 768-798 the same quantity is 3.68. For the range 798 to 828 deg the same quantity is 3.64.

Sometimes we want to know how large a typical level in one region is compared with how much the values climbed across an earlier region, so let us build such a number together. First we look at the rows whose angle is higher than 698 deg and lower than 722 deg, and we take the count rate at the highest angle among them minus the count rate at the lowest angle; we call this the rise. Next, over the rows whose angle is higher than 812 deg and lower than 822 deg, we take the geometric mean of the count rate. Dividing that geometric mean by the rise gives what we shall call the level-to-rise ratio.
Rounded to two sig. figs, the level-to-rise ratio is -58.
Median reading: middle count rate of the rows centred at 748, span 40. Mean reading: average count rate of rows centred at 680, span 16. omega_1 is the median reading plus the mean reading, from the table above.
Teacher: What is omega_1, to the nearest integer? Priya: 153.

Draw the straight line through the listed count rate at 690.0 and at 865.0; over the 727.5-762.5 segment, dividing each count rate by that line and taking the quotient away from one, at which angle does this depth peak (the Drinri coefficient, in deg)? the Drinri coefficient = 760.0 deg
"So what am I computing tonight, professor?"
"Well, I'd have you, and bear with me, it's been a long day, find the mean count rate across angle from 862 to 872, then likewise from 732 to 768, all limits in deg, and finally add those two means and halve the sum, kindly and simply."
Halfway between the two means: 70.2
